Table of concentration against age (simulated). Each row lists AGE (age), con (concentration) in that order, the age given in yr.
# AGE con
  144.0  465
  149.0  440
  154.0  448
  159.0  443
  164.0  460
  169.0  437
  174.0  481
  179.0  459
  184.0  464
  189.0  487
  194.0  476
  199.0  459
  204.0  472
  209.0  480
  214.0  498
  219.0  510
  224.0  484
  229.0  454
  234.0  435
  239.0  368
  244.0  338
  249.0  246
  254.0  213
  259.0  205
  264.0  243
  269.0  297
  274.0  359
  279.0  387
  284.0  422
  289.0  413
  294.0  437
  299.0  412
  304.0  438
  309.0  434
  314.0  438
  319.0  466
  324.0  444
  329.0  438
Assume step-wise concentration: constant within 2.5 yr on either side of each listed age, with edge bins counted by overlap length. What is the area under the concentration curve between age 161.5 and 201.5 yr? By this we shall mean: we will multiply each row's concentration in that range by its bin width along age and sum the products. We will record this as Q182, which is 18615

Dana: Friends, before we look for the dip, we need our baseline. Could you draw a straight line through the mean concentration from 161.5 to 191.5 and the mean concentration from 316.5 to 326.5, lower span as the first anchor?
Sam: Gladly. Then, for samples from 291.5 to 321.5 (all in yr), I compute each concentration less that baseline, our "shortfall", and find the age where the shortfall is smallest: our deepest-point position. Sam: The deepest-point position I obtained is 299.0 yr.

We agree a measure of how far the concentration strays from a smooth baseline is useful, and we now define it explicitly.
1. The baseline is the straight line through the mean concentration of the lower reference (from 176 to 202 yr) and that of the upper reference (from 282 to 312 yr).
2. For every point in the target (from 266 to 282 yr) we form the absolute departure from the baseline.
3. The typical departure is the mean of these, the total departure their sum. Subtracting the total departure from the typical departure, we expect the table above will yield -175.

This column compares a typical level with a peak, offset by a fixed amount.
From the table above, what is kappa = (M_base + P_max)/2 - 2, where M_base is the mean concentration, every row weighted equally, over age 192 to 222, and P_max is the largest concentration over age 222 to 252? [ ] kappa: 481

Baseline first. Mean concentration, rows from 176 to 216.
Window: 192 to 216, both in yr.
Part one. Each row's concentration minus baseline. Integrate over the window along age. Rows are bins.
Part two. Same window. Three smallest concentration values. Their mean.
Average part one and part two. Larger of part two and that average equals 469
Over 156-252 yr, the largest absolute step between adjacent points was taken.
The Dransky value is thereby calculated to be 92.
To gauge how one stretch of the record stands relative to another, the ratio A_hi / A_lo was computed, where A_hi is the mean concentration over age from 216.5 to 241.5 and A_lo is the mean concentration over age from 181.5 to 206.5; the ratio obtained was 1.0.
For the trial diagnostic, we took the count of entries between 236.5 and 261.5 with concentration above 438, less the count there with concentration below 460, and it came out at -5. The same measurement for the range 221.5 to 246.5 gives -2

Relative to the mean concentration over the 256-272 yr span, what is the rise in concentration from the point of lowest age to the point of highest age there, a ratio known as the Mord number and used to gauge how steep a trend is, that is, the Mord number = 0.37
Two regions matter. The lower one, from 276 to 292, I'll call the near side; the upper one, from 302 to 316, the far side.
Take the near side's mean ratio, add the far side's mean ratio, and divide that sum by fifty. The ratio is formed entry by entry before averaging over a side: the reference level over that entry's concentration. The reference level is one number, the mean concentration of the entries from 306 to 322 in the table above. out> 0.0424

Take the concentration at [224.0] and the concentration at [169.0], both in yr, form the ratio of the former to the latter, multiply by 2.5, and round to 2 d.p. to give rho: 2.77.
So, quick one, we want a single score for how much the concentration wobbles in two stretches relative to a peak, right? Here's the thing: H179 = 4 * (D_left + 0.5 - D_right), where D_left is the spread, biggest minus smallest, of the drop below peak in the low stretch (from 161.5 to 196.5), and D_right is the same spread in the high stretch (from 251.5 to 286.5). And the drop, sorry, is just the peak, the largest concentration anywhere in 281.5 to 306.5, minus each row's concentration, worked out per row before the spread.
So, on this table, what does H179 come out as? -666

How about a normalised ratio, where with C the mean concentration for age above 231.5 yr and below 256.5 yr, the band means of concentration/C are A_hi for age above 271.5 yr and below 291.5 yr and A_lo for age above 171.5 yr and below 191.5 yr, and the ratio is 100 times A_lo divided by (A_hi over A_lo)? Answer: 177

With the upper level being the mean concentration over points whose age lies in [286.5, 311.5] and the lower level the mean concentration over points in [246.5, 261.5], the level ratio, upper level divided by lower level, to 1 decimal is 1.9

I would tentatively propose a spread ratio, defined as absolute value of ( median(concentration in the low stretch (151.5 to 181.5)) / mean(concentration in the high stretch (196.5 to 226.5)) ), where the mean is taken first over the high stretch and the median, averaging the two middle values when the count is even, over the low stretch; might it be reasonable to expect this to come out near 0.94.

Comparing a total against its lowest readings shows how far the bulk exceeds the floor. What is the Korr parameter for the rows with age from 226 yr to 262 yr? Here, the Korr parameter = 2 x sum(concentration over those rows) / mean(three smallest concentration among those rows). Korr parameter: 20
